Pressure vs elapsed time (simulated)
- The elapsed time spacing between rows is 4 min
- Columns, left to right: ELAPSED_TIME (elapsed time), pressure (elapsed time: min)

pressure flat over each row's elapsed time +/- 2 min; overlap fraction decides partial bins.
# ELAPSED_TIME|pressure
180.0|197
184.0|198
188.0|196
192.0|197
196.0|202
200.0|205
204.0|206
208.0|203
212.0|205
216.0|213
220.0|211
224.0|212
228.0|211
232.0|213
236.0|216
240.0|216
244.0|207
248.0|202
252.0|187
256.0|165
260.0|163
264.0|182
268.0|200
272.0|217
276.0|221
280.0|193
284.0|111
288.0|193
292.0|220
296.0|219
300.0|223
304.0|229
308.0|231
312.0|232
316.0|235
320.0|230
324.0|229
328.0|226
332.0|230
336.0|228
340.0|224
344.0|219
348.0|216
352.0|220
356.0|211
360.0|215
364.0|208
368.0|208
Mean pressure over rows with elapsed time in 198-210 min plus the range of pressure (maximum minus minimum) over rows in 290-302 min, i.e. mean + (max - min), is 209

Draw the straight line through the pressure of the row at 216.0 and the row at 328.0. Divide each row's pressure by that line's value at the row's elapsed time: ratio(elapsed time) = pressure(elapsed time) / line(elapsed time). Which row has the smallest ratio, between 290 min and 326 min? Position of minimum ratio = 296.0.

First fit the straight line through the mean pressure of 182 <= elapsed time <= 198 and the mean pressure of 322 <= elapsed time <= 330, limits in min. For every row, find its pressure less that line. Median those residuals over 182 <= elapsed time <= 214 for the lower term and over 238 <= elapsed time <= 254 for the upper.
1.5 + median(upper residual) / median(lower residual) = -2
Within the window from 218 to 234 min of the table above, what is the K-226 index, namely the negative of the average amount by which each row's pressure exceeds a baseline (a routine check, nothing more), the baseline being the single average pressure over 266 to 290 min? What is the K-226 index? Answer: -23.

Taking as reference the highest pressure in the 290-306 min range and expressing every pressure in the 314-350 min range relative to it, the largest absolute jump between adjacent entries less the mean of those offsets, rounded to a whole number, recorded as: 8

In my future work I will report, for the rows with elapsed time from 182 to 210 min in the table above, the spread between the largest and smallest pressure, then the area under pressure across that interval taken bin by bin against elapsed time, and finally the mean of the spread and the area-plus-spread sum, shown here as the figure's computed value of 2824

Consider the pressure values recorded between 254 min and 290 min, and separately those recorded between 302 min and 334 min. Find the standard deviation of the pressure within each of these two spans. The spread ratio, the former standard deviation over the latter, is 13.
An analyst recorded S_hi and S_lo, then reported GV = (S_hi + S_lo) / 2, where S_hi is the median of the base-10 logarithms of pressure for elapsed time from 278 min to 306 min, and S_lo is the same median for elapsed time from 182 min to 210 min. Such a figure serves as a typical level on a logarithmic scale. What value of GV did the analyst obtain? 2.32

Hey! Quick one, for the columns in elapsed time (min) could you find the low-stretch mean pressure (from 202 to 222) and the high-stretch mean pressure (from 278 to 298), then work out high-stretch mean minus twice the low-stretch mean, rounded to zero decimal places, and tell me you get -228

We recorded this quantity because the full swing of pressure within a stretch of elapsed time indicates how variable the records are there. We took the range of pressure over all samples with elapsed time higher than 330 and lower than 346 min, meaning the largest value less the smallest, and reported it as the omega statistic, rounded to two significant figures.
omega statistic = 11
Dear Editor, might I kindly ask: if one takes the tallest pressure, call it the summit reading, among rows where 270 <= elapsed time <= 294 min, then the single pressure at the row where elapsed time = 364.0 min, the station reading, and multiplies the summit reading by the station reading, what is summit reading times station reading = 45968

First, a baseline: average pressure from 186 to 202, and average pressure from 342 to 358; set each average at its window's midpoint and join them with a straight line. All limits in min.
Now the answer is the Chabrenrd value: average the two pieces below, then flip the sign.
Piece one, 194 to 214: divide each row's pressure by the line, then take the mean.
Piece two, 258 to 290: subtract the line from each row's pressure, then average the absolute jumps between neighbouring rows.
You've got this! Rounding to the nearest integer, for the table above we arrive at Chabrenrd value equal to -18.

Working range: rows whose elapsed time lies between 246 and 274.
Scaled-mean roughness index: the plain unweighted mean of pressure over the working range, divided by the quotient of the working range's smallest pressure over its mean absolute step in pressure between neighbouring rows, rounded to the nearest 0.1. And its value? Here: 17.9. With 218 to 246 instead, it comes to 2.7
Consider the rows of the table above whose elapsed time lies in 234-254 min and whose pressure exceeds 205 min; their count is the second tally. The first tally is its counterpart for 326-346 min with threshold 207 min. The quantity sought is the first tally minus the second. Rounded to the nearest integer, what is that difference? 2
